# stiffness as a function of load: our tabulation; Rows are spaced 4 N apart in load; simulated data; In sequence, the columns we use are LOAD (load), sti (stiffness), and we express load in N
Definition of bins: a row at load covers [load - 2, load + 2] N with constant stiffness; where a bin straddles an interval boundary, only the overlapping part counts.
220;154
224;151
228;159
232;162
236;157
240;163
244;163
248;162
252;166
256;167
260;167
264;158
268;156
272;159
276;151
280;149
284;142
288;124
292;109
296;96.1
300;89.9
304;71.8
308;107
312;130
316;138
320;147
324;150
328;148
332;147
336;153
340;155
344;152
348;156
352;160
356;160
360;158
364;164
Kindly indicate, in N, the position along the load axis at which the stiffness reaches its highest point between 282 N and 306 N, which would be 284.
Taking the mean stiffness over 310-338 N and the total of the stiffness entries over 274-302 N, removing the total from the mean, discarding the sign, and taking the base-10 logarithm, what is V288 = 2.86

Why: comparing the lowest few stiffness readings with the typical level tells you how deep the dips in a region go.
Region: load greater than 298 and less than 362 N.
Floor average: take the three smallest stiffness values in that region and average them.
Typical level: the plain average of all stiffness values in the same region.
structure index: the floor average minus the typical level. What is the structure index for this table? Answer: -49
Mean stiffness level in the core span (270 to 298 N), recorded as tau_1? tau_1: 133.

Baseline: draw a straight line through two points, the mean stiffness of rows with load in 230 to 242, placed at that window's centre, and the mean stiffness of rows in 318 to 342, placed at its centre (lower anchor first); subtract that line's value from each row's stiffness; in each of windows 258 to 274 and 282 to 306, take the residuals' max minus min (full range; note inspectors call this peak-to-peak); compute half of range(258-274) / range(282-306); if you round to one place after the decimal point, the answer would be 0.1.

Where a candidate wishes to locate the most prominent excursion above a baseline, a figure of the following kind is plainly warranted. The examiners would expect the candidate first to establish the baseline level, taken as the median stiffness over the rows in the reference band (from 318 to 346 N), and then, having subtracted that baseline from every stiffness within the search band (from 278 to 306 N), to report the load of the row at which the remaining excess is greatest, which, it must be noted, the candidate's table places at 280 N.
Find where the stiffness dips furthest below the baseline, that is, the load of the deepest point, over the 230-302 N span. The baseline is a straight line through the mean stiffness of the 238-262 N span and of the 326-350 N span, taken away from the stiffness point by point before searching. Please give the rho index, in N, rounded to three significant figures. 300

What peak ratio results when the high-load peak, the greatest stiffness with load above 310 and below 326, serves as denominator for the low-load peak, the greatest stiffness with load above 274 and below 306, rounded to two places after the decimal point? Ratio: 1.01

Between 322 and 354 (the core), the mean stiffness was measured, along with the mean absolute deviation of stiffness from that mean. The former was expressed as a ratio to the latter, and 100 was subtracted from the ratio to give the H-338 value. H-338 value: -55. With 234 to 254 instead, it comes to -25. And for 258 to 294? -90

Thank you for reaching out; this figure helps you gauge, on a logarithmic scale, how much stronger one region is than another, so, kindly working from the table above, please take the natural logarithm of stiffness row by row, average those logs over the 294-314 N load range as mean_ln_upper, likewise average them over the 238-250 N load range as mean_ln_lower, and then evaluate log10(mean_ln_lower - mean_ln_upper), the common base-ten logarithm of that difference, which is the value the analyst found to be -0.29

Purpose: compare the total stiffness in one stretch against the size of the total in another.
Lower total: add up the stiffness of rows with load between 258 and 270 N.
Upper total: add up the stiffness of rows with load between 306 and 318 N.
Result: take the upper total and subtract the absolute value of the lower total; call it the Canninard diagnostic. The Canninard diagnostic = -106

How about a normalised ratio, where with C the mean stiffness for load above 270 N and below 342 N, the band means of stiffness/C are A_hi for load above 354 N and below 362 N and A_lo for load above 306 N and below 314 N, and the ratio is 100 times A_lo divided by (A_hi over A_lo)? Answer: 67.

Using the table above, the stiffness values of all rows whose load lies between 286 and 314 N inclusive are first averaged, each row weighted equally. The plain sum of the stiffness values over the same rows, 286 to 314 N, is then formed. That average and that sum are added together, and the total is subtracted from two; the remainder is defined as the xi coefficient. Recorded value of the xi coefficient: -830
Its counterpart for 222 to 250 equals -1275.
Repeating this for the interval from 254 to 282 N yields -1263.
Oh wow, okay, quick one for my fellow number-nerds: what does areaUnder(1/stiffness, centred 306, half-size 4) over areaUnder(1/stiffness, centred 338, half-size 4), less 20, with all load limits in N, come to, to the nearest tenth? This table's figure -18.2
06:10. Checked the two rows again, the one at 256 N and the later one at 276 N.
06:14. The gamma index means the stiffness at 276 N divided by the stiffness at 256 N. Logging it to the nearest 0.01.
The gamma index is 0.90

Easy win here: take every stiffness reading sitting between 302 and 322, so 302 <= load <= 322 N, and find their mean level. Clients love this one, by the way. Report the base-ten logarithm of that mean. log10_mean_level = 2.07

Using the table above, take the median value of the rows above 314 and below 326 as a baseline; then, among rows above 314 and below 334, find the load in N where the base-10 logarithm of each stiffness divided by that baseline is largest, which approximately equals 324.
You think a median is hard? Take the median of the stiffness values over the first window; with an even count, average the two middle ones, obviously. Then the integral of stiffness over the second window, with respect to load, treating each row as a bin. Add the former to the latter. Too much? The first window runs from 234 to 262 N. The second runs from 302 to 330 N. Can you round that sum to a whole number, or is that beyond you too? 3730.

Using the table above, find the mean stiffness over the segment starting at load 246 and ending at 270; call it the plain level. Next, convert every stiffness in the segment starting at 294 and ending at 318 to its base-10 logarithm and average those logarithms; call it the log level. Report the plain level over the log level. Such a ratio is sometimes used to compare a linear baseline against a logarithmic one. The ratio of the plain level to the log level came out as 81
